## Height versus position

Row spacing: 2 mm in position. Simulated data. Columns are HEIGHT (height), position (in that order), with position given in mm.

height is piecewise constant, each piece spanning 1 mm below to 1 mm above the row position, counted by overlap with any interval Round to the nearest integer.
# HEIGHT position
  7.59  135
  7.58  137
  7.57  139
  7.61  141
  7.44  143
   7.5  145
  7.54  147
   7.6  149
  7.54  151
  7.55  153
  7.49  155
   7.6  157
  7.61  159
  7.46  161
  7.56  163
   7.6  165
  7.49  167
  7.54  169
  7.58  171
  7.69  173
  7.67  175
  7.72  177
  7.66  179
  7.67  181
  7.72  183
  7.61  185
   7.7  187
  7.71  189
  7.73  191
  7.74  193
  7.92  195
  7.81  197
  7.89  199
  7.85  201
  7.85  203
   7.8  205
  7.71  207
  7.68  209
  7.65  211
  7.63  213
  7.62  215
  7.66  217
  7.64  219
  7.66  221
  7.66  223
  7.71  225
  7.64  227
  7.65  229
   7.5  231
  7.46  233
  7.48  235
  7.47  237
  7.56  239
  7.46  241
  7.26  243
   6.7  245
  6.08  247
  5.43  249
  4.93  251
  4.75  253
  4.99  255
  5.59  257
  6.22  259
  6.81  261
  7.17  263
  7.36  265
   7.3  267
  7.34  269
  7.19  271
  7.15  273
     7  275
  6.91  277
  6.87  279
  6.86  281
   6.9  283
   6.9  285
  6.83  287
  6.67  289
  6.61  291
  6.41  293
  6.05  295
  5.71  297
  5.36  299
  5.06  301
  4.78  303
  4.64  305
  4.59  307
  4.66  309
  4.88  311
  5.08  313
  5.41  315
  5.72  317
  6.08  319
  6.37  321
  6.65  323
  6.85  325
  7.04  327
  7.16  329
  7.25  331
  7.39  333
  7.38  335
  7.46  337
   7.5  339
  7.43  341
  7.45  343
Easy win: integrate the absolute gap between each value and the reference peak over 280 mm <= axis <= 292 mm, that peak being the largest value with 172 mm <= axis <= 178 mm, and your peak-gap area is 11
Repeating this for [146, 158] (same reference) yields 2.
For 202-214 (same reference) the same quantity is 1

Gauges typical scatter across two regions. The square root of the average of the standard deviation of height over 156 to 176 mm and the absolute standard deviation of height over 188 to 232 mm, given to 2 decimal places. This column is 0.29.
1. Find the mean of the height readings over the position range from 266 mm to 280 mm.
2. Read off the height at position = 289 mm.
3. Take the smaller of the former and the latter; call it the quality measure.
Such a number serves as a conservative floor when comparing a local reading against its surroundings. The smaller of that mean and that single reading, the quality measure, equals 6.7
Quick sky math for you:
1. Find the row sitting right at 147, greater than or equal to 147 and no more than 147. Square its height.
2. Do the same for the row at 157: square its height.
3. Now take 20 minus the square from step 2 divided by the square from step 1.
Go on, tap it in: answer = 19.0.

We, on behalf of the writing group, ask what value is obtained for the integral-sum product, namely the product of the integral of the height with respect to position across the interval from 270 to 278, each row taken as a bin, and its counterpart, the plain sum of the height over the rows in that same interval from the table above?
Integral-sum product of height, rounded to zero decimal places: 1596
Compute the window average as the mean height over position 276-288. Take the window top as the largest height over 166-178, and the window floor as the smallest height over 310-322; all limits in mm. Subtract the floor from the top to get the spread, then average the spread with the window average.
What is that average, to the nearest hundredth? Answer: 4.86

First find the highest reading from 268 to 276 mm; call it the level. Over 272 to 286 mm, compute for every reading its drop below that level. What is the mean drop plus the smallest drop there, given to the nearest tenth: 0.6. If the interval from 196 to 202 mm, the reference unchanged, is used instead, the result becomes -1.1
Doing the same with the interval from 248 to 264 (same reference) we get 1.8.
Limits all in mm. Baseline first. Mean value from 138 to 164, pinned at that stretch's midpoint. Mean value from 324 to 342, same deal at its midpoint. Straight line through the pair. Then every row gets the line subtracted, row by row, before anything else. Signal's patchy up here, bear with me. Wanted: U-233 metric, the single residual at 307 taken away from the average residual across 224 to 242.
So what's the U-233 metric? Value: 2.8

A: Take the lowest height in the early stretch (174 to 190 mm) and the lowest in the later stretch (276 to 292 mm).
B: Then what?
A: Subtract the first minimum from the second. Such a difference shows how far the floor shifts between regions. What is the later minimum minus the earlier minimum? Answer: -1.0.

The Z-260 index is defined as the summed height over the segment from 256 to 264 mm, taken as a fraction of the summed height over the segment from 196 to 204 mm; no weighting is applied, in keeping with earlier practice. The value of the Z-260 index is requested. 0.82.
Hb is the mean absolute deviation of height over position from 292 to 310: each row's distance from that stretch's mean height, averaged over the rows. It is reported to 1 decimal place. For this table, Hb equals 0.6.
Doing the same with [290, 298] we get 0.3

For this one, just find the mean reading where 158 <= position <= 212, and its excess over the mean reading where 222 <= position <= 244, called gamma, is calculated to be 0.2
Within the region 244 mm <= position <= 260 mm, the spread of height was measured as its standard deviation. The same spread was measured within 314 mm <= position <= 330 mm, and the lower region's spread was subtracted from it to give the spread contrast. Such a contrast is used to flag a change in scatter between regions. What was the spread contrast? -0.1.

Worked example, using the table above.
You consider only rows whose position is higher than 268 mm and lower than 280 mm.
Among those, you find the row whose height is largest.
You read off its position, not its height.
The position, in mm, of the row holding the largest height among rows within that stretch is 269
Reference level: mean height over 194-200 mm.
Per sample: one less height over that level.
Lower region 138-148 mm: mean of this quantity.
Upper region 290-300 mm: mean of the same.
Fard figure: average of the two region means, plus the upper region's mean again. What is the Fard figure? 0.37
